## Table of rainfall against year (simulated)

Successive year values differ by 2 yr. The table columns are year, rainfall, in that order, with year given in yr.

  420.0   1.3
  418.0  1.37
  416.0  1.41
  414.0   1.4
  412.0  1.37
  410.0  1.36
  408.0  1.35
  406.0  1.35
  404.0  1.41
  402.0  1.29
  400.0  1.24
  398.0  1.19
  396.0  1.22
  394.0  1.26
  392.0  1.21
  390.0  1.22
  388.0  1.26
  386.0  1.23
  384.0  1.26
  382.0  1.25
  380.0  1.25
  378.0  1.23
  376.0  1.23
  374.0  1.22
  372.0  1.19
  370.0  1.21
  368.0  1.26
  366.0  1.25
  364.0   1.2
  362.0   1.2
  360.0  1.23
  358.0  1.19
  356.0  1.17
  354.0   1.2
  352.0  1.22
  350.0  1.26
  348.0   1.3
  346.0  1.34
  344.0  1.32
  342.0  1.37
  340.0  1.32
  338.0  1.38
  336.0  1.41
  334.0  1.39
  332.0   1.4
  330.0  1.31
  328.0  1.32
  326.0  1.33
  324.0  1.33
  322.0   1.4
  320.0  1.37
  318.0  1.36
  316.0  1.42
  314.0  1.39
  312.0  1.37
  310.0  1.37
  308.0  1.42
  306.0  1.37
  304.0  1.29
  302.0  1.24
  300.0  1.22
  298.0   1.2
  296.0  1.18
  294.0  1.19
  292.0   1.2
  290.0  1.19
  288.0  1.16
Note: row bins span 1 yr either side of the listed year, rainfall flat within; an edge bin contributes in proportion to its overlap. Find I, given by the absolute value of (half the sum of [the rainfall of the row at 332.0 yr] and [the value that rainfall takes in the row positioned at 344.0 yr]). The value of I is 1.36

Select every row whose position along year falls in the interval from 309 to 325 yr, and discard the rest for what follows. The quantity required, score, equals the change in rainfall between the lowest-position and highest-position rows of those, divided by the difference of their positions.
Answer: -0.0029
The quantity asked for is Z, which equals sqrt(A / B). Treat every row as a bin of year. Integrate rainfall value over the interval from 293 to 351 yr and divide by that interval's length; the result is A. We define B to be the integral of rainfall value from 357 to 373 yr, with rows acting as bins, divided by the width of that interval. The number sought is 1.05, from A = 1.33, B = 1.22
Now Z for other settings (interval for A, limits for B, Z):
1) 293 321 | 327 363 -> 1.01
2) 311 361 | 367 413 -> 1.02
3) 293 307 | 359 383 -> 1.01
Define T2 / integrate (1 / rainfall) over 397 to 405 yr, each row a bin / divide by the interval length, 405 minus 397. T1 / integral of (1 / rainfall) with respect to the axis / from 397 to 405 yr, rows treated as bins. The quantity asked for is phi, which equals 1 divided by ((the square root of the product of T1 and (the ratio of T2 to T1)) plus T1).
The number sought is 0.140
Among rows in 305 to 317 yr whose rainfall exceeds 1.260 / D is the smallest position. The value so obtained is 306.0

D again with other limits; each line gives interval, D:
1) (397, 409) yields 402.0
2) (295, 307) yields 304.0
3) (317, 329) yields 318.0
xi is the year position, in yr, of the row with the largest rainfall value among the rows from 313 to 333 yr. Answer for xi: 316.0 yr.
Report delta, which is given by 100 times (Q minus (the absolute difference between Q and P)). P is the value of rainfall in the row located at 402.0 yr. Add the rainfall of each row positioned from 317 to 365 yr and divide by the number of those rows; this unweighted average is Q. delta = 129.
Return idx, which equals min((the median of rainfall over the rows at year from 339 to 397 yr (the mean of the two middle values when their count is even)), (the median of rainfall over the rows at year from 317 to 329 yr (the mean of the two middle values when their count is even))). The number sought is 1.23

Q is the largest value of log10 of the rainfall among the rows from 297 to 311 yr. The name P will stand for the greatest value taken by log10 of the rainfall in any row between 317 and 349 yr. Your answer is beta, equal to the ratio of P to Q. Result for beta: 1.0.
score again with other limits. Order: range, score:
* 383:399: -0.0050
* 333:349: -0.0064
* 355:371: 0.0029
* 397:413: 0.0129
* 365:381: 0.0000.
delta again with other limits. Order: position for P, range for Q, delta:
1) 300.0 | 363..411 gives 122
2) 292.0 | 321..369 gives 120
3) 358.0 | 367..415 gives 119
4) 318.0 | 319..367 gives 124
